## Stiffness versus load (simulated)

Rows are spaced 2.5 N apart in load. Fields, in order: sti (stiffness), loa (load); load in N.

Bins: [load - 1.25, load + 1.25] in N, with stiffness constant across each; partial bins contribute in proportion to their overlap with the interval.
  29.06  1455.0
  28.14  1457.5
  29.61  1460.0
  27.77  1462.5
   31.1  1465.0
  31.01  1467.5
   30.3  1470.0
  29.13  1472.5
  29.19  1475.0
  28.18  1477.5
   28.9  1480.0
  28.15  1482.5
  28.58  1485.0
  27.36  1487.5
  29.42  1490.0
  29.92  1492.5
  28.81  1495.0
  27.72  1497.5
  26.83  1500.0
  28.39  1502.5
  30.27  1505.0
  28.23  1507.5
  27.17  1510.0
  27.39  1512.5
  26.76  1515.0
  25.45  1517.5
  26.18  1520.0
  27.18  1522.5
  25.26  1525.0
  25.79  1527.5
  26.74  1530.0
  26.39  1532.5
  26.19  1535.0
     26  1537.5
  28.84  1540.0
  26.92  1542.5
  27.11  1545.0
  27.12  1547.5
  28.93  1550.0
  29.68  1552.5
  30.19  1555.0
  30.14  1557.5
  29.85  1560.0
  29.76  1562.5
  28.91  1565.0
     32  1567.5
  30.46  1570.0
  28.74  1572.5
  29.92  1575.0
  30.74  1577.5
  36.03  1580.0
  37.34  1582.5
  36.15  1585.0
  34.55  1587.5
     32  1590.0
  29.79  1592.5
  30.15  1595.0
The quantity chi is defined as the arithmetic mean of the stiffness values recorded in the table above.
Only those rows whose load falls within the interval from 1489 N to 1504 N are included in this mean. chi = 28.5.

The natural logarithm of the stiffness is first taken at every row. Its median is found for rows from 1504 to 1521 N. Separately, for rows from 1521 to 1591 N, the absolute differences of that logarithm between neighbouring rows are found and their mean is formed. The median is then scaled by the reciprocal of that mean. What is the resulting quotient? 80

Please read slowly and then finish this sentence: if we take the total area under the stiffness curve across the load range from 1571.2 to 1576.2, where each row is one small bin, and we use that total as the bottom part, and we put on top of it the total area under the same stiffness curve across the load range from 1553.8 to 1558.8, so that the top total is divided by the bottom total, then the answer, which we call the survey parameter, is 1.03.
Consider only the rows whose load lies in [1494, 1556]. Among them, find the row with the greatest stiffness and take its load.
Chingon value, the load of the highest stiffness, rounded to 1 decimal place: 1505.0 N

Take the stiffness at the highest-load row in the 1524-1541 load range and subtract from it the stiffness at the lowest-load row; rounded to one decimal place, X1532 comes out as 3.6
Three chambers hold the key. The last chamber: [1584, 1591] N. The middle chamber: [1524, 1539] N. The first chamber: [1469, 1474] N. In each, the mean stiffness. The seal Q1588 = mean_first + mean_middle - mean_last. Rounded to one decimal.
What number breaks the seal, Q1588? 21.5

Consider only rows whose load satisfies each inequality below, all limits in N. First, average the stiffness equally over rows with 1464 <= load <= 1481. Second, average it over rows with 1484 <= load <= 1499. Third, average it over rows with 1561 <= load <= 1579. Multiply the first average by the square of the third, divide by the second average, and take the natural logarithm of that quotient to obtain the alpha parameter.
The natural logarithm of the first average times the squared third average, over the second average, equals 6.8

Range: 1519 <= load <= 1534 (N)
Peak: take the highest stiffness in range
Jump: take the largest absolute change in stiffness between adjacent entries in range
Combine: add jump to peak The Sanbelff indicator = 29.1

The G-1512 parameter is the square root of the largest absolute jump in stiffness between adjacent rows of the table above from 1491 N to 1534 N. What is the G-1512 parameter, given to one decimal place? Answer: 1.4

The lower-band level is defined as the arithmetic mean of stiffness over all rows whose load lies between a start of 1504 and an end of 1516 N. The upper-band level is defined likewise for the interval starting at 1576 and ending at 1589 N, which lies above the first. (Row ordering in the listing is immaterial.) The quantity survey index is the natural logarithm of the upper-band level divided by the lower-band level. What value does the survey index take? 0.22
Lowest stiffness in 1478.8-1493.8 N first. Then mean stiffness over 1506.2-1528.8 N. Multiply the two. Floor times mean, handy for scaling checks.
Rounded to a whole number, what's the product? 728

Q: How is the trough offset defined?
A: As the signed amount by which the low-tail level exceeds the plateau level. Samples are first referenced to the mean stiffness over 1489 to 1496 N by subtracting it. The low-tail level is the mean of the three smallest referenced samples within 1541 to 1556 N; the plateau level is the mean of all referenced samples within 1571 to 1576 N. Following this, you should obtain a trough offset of -2.3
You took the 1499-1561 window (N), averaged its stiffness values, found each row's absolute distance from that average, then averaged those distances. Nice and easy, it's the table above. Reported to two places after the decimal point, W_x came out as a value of 1.32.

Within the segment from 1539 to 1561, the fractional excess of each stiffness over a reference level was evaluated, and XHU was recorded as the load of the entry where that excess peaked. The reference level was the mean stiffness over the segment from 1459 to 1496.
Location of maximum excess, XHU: 1555.0 N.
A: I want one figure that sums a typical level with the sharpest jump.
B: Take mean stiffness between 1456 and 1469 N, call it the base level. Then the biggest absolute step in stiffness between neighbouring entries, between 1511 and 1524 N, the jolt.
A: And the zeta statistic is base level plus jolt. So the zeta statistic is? 30.8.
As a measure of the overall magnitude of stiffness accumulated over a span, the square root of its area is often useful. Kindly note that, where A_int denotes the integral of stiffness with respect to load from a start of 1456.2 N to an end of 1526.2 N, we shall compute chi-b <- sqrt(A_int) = 44.5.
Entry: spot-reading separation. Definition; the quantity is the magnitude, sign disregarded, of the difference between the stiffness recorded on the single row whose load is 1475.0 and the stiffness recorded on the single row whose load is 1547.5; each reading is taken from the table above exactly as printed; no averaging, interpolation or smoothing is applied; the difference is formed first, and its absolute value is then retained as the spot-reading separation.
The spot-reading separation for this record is 2.1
